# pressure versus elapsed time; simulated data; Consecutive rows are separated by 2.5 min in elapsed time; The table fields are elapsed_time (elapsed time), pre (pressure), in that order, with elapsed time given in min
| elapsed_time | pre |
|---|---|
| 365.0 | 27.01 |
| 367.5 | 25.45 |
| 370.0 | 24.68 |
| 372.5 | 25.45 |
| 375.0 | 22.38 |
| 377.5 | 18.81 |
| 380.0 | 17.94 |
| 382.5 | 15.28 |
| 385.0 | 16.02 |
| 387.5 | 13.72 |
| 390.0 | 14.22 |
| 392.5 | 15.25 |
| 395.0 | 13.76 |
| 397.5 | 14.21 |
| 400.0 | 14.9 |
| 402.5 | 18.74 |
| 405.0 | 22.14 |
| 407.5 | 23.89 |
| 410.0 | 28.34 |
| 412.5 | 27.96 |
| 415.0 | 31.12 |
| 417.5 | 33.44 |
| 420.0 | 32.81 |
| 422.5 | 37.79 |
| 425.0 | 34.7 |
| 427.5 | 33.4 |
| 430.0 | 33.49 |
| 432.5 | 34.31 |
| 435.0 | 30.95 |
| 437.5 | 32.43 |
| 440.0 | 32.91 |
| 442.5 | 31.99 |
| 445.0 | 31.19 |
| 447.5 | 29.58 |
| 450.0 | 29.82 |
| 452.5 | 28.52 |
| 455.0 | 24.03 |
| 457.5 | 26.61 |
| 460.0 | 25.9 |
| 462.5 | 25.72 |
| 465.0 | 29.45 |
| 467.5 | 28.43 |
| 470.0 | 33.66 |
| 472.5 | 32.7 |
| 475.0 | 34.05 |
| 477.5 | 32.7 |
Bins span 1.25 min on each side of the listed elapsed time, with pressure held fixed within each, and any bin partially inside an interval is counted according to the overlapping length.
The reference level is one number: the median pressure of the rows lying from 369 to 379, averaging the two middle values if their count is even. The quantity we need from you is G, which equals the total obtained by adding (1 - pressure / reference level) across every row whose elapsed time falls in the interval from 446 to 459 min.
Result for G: -0.9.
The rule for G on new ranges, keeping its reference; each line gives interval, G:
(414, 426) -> -2.2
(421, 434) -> -2.4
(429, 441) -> -2.0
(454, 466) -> -0.6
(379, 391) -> 1.7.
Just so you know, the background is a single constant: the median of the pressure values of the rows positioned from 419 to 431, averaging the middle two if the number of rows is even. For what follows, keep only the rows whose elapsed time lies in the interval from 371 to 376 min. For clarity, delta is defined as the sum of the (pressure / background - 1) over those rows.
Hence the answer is -0.6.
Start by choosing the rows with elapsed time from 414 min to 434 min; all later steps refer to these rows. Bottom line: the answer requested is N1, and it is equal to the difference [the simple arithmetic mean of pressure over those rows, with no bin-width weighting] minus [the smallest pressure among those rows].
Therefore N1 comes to 2.8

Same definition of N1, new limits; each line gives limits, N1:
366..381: 4.5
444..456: 4.6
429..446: 1.5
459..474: 3.6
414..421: 1.3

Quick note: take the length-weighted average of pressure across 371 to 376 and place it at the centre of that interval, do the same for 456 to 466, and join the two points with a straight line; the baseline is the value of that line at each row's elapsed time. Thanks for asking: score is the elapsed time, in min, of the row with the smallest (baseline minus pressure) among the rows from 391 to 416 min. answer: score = 415.0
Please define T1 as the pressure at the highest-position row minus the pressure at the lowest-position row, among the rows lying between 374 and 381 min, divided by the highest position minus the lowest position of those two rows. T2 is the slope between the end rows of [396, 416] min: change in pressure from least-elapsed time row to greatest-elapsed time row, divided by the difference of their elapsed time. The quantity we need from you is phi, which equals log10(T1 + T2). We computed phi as -1.1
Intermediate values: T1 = -0.9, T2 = 1.0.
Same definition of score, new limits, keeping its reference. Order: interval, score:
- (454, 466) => 465.0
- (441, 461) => 442.5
